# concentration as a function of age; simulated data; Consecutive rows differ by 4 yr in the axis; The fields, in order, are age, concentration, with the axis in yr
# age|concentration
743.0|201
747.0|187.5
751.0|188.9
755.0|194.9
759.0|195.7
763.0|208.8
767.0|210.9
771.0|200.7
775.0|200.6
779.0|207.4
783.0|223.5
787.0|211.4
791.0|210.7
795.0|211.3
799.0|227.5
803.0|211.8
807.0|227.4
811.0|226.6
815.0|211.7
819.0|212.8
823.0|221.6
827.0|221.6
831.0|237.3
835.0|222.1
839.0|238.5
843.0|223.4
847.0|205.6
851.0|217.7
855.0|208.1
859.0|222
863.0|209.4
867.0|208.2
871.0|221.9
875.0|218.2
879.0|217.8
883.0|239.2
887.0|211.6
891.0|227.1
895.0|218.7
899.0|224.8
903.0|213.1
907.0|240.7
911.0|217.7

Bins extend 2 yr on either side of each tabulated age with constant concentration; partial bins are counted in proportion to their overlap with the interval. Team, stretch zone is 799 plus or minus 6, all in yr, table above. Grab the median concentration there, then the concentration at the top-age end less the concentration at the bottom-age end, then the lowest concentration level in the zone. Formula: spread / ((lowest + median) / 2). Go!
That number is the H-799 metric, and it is 0.00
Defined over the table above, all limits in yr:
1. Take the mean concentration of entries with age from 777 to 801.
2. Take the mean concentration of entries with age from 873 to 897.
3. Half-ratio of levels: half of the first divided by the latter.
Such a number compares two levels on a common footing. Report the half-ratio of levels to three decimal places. 0.485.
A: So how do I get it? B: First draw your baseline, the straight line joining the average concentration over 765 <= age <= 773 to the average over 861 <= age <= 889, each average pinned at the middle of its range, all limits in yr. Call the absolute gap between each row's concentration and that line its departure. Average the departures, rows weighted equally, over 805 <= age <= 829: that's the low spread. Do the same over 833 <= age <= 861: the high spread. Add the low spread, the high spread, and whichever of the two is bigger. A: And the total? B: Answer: 28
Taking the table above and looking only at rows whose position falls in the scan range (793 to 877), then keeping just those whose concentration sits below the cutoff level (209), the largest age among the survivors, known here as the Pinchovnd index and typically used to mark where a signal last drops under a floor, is 867.0 yr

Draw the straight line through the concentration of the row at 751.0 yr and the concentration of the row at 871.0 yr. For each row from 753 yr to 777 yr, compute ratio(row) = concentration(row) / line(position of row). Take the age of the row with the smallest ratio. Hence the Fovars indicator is 759.0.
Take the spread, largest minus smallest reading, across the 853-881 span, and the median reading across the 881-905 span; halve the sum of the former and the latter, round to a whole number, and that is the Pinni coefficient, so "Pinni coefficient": 118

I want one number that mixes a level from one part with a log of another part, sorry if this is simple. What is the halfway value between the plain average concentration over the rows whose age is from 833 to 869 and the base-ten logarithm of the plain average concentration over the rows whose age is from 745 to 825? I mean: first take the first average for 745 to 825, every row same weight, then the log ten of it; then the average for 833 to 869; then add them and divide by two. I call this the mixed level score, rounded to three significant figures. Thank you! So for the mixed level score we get 110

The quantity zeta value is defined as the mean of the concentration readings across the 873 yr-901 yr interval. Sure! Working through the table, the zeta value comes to 222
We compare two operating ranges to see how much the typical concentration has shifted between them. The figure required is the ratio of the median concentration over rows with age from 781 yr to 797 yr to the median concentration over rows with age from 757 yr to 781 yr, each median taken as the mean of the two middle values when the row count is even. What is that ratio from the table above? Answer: 1.04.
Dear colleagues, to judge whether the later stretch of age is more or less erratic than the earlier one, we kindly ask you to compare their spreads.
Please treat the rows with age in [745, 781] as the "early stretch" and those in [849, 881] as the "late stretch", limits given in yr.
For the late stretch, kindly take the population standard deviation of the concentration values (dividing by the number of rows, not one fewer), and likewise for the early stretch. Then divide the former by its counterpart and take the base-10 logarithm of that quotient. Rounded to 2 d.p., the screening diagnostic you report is -0.16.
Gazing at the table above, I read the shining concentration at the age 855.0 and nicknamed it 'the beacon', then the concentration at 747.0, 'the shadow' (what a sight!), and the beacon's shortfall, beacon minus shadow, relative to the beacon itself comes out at 0.10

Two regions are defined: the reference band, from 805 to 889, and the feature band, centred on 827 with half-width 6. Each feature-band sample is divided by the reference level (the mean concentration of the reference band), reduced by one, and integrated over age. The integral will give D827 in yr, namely 0.37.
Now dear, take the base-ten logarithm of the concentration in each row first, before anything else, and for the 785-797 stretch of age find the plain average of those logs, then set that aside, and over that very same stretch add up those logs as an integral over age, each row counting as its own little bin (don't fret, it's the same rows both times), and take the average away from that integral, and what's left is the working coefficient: 25.6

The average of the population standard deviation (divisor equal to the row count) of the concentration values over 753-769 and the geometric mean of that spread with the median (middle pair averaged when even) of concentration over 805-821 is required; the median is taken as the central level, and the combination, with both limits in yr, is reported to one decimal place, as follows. 23.7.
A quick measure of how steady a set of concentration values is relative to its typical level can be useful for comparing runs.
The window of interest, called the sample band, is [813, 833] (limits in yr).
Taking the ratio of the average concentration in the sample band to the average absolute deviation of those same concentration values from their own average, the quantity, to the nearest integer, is 32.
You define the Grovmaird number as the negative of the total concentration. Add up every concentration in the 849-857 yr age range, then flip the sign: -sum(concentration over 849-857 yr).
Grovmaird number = -426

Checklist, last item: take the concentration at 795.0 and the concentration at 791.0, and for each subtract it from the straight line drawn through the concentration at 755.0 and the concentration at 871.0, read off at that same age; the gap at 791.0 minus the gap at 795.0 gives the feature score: 0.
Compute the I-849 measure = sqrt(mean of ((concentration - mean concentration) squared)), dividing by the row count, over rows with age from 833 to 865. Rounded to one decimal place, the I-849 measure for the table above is 10.0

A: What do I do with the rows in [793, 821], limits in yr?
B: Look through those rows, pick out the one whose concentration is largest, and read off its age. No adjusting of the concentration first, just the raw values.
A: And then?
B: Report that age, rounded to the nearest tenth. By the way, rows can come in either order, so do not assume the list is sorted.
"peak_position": 799.0 yr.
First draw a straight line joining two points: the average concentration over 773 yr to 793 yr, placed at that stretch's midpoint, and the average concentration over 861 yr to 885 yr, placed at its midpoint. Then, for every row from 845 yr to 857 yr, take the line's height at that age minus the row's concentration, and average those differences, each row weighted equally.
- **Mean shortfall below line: 6.6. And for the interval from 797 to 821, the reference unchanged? -6.5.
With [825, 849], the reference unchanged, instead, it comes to -9.0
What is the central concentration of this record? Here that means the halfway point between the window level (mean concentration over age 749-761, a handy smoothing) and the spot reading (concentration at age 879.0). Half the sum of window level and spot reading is 205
